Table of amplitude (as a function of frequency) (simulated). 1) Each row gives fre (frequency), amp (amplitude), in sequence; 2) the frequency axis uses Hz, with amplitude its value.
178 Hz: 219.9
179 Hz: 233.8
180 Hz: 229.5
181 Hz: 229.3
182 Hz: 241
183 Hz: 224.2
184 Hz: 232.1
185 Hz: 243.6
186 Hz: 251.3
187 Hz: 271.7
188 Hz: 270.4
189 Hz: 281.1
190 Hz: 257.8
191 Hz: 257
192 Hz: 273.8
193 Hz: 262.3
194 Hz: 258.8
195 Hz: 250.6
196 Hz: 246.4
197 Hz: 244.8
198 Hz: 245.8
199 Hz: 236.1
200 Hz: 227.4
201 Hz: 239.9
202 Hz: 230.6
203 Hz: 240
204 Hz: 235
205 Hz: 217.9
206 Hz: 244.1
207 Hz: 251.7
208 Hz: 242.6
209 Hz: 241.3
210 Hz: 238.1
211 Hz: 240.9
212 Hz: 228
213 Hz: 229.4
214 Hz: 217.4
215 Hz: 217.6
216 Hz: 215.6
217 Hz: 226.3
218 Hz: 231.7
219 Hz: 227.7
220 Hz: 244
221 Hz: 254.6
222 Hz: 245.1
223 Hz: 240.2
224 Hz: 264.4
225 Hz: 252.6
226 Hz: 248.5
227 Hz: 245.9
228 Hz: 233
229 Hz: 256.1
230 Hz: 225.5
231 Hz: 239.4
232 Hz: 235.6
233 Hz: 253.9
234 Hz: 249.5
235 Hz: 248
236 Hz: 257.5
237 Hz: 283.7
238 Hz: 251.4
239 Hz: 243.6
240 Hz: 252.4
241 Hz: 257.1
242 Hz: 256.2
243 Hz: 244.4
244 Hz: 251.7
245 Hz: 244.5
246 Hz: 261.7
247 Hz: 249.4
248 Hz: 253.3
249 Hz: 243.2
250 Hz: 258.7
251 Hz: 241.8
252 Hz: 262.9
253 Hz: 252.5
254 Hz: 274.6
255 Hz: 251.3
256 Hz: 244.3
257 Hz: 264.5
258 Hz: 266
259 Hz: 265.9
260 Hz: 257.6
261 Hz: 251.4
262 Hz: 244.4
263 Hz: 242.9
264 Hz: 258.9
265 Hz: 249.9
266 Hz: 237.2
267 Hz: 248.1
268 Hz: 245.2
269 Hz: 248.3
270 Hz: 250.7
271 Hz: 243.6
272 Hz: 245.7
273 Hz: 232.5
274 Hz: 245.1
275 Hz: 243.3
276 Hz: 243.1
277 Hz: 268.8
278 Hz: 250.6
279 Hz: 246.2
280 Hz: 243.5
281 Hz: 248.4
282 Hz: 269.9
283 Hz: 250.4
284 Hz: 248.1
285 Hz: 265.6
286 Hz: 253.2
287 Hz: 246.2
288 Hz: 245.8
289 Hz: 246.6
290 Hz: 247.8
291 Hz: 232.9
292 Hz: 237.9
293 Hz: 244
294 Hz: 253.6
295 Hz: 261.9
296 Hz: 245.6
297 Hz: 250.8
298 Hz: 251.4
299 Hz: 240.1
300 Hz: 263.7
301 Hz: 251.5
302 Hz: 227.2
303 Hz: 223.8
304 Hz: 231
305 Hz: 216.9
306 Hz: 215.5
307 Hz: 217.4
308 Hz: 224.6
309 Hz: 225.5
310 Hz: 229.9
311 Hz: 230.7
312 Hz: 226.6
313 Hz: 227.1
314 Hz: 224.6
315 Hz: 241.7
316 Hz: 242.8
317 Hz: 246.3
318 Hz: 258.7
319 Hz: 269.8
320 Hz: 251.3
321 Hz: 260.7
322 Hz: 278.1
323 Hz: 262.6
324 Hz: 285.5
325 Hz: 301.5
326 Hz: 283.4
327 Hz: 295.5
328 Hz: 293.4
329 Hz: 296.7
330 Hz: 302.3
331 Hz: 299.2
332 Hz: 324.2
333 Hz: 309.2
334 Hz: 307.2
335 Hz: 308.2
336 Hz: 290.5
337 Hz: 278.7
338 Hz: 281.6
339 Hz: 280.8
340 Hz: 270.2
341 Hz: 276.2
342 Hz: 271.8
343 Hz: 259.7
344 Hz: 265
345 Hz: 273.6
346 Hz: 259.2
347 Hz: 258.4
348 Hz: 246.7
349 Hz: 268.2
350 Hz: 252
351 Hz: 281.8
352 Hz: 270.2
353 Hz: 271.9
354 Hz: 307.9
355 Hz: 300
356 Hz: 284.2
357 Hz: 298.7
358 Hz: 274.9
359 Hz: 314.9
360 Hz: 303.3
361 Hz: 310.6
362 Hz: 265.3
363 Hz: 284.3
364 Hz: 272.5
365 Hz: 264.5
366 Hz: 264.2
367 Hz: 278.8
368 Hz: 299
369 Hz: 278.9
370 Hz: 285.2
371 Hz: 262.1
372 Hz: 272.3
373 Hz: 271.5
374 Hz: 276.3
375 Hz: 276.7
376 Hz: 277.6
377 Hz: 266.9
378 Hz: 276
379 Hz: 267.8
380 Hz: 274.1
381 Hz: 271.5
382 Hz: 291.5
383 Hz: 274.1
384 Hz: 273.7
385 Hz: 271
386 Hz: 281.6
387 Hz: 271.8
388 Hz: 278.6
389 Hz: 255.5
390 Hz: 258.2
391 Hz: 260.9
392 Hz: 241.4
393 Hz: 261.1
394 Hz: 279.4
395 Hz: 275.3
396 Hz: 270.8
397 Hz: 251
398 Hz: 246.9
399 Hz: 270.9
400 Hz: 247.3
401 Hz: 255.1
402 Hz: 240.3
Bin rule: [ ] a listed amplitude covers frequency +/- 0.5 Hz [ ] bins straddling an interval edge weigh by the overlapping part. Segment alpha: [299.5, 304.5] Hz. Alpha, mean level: 239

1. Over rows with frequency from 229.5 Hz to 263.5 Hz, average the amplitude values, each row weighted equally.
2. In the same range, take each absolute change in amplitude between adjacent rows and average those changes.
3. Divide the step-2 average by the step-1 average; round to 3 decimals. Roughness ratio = 0.044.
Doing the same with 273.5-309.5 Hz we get 0.037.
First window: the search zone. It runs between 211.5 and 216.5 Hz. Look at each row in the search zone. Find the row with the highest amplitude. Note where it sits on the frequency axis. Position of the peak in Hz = 213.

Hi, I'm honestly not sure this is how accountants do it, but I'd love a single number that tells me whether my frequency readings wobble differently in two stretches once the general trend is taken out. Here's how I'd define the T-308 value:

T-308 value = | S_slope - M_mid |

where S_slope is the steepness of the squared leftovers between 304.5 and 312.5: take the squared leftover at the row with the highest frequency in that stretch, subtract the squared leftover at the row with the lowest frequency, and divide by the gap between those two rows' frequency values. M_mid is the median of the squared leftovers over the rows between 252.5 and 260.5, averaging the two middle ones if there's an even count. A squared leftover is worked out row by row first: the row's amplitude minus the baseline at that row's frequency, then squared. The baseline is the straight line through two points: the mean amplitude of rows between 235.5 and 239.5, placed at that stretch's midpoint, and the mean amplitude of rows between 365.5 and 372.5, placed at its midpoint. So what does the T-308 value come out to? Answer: 166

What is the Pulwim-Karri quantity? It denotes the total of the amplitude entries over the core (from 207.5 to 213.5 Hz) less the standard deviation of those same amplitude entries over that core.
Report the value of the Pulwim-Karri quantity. 1414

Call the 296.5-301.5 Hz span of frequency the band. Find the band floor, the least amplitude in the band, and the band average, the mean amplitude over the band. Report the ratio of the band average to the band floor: 1.05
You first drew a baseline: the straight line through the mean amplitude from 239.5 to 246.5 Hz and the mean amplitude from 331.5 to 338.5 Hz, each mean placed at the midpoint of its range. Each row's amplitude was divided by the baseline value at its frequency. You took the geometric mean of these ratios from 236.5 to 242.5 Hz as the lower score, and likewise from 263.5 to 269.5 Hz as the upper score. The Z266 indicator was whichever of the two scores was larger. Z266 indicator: 1.03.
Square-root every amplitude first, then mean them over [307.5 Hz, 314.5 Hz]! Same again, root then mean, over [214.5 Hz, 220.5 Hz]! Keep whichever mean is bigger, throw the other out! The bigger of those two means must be 15.1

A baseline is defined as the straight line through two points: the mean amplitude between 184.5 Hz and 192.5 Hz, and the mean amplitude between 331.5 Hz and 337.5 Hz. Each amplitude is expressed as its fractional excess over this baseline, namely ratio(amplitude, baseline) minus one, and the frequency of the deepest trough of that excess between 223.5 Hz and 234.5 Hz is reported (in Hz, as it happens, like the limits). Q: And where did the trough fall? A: 230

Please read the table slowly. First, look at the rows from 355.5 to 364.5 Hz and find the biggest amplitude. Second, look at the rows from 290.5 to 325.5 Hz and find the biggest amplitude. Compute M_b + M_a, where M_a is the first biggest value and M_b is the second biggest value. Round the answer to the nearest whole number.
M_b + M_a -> 616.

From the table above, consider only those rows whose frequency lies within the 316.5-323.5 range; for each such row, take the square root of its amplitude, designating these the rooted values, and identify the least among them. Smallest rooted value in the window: 15.7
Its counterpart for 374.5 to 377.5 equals 16.3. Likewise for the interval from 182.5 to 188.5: 15.0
